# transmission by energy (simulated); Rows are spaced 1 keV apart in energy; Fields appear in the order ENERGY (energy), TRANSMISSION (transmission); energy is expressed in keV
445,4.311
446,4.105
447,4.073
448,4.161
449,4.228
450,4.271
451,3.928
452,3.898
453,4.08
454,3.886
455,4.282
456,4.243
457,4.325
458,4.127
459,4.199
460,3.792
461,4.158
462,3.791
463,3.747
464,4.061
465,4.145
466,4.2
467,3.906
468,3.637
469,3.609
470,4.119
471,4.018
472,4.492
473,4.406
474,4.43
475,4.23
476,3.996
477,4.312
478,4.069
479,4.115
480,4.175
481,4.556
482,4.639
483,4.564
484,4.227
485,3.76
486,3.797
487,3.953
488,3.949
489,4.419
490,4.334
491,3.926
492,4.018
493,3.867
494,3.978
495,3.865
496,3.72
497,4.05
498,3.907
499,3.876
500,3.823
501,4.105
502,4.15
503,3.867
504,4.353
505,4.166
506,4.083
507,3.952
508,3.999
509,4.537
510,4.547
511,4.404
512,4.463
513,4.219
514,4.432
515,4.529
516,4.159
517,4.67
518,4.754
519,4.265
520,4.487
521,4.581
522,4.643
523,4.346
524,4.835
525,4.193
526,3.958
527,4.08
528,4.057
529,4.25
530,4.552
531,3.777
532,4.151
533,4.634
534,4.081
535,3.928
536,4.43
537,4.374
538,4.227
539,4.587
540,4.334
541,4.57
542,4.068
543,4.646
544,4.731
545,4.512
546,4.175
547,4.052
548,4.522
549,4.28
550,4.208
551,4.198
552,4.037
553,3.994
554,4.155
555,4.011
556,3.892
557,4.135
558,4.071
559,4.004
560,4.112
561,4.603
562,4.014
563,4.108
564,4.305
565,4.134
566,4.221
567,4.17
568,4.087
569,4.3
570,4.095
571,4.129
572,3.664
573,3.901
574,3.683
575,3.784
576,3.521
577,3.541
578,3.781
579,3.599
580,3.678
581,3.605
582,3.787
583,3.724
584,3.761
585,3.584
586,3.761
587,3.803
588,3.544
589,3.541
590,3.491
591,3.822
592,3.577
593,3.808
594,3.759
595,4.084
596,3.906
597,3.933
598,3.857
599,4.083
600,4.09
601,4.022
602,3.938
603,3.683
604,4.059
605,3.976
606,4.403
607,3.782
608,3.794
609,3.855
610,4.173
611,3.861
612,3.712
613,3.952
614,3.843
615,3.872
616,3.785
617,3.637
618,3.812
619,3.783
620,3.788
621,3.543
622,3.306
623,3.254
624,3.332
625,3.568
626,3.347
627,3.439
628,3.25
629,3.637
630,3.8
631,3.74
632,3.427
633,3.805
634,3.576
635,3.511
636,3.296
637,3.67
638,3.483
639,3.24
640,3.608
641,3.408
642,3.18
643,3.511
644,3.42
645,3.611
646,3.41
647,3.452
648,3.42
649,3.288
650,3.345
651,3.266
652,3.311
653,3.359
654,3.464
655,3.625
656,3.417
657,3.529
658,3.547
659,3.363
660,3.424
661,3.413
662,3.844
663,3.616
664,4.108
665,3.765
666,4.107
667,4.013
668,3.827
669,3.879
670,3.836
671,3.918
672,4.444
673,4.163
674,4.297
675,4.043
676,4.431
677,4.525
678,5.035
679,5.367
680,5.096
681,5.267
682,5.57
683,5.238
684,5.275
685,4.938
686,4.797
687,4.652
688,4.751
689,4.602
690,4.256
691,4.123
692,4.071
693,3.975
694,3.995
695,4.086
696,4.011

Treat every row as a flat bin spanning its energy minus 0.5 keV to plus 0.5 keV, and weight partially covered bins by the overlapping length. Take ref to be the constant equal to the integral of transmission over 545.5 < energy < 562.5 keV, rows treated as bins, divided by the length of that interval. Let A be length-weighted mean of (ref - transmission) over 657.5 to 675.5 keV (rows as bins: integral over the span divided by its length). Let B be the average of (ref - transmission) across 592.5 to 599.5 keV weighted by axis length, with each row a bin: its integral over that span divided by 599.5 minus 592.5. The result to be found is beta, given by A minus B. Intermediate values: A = 0.28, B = 0.23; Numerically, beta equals 0.1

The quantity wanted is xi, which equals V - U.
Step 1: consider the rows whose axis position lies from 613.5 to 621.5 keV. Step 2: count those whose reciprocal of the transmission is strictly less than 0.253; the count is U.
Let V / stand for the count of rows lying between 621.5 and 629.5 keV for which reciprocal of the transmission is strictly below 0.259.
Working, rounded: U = 0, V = 0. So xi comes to 0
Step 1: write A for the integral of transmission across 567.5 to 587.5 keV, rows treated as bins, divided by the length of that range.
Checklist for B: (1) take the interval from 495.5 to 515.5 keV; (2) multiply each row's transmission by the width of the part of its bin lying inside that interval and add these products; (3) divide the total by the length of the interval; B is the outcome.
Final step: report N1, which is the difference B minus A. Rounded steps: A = 3.79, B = 4.16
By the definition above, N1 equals 0.4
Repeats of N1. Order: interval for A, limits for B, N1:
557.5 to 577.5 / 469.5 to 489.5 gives 0.2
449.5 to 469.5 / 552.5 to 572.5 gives 0.1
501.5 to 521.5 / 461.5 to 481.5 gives -0.2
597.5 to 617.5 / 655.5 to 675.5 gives -0.1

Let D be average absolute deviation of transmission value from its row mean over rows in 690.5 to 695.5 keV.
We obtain 0.05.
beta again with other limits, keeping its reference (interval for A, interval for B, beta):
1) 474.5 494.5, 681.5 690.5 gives 0.8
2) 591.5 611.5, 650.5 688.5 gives 0.2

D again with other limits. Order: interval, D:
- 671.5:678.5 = 0.22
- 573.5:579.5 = 0.10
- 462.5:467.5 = 0.15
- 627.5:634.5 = 0.16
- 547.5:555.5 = 0.13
